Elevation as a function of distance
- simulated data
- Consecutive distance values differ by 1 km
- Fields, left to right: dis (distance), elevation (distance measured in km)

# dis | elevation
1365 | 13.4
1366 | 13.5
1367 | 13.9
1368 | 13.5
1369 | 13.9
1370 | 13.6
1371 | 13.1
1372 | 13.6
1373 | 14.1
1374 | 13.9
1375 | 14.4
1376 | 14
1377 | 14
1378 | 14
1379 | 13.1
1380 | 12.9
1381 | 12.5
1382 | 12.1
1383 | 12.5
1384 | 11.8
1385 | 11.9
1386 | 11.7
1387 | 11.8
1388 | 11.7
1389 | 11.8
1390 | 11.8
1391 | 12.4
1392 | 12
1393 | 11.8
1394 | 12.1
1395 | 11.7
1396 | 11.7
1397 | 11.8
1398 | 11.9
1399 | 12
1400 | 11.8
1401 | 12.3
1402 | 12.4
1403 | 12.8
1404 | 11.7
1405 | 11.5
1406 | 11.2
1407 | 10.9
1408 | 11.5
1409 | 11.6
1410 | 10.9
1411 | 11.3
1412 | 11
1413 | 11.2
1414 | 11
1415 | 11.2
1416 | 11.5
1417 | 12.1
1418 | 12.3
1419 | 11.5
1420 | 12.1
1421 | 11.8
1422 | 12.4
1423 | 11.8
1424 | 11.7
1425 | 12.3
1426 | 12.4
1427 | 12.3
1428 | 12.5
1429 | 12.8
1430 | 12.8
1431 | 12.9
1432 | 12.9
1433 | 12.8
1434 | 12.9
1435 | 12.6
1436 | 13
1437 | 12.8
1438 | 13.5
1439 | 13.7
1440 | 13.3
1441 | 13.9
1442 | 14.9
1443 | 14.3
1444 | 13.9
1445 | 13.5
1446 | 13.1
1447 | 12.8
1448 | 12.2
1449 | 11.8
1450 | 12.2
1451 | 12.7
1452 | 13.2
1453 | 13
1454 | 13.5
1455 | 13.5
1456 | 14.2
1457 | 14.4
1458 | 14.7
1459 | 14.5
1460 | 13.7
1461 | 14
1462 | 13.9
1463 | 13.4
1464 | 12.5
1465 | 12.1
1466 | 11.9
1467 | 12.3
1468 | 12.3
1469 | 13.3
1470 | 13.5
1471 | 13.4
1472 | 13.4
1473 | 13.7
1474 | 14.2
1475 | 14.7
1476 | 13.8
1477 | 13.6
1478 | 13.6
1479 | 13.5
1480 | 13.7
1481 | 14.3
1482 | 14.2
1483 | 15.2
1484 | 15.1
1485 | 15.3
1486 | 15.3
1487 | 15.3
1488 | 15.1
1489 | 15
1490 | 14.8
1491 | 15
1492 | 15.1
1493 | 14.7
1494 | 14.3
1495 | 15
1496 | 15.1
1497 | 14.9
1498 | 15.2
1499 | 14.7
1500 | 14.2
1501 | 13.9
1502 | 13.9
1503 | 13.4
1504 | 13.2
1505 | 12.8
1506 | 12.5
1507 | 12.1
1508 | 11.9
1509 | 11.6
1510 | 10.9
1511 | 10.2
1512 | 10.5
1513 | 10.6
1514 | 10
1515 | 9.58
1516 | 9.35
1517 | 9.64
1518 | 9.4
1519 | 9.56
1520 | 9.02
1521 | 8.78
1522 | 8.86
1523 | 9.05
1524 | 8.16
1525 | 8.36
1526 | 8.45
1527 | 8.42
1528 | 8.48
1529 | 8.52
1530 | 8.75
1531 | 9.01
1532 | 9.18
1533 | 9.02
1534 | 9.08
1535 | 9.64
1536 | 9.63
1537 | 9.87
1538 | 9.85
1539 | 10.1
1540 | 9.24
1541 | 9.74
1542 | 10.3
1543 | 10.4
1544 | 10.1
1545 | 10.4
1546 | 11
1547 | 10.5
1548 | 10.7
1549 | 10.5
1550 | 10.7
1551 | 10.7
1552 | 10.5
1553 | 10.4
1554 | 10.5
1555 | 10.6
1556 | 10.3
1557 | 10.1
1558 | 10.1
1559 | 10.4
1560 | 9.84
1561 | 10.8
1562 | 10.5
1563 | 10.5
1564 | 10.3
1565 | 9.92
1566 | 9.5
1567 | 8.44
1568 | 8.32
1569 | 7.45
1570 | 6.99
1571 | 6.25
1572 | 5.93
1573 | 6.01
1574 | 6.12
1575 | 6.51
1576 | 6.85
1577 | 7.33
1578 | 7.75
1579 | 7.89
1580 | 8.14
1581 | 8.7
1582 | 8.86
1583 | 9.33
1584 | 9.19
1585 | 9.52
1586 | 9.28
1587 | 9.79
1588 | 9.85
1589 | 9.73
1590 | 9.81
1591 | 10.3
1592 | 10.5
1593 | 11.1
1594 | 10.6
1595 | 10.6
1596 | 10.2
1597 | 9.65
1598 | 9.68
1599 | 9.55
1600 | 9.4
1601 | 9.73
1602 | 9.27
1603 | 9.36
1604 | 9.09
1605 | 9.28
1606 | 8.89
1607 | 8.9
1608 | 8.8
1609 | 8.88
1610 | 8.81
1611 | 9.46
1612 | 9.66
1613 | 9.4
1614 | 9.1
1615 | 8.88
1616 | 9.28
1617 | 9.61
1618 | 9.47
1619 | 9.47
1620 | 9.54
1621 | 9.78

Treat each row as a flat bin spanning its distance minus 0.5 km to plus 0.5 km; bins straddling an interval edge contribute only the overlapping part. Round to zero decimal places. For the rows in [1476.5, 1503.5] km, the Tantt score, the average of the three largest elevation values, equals 15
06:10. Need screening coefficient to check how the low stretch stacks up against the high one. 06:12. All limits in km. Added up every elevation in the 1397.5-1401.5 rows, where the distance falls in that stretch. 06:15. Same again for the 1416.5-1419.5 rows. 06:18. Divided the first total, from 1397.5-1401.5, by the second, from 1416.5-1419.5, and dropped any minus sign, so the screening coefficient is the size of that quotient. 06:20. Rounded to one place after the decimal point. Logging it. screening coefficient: 1.3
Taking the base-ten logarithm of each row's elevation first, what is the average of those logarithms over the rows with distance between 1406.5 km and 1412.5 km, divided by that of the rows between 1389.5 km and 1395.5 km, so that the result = 0.97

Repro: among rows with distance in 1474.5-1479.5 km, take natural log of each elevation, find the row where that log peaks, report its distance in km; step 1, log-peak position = 1475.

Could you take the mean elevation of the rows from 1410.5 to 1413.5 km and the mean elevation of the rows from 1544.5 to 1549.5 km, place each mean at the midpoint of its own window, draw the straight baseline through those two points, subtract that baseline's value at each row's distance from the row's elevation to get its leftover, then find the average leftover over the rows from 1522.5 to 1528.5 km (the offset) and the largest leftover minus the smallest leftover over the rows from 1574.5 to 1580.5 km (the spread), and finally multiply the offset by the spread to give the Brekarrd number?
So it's -3.7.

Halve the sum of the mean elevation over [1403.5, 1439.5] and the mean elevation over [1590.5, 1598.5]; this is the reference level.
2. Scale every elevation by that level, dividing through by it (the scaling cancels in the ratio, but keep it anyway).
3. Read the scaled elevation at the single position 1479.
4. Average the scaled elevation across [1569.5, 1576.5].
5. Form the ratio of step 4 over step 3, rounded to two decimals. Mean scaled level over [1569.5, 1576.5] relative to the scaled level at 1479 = 0.47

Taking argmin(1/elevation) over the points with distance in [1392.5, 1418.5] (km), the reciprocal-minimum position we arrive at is 1403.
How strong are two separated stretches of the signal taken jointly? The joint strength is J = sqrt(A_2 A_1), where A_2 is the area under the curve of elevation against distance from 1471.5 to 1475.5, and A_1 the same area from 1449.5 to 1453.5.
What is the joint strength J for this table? 53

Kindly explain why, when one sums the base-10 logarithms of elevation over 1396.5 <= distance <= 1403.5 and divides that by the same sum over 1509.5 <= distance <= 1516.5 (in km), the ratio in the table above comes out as 1.08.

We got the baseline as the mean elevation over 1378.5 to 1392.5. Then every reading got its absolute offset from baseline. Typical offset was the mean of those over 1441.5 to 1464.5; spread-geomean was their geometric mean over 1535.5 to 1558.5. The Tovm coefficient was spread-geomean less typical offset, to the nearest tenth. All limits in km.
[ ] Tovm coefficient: 0.5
